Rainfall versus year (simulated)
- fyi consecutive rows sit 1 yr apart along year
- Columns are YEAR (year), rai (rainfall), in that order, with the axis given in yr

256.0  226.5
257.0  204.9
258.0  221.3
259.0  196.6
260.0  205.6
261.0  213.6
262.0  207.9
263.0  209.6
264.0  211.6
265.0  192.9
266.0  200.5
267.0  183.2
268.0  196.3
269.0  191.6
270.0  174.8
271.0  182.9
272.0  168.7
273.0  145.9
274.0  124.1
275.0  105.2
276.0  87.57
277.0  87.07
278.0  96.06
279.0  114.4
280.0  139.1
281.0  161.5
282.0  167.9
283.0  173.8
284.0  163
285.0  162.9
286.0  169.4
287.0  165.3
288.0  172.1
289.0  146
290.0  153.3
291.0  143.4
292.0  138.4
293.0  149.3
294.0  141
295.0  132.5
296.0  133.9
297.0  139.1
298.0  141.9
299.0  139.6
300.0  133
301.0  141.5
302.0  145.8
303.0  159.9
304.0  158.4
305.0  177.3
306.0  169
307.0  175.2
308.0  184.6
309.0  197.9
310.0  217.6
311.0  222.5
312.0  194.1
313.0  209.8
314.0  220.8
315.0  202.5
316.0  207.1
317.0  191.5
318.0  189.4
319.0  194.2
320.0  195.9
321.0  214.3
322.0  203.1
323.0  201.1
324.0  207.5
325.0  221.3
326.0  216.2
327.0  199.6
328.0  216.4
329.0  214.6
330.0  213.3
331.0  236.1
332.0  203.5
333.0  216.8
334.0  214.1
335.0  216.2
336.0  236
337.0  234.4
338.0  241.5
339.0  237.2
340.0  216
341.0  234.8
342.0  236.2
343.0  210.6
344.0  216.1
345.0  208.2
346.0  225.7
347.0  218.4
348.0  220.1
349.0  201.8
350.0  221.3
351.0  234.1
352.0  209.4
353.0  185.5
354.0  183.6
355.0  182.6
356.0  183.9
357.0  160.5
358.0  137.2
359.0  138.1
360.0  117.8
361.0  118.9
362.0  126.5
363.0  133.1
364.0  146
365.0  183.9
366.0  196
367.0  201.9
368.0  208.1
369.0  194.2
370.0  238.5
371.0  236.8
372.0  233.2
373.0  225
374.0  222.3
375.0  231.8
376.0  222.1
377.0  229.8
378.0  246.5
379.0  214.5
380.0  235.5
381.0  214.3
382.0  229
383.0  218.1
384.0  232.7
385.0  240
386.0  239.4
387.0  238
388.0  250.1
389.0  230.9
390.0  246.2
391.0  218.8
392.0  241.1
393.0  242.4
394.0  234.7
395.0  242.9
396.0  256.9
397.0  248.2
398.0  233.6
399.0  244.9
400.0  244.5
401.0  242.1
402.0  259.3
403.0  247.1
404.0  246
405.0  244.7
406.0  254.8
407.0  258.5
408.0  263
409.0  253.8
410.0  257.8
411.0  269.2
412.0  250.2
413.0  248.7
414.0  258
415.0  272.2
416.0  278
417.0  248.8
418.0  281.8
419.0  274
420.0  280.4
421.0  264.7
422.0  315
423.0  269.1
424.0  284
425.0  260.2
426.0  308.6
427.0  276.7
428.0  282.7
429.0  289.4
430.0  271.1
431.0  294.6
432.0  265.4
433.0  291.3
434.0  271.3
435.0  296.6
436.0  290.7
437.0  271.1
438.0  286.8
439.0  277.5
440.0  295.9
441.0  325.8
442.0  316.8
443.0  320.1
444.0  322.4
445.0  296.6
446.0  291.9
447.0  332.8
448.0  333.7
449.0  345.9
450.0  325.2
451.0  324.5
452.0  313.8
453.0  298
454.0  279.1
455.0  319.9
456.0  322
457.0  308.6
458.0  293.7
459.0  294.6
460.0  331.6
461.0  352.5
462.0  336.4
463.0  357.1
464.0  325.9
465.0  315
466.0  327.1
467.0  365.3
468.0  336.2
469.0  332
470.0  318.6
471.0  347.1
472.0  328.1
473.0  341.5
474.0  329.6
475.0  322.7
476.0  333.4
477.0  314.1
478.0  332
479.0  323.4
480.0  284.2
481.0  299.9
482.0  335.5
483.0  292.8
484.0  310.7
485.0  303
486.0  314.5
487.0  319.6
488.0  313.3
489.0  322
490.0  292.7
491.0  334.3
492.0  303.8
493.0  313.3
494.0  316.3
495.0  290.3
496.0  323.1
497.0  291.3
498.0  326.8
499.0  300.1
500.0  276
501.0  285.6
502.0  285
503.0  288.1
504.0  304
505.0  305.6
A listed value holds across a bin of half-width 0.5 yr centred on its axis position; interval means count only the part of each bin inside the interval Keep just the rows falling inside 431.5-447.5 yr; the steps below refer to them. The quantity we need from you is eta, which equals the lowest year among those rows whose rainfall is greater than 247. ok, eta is 432.0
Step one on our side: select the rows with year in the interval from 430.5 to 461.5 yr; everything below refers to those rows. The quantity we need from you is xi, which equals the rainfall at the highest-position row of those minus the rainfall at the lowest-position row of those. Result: 58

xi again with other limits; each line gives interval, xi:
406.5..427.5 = 18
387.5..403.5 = -3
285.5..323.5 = 32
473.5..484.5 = -19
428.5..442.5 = 27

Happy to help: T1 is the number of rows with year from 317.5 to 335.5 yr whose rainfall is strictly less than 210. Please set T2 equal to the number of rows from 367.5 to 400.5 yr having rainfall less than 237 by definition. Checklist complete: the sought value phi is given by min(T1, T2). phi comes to 8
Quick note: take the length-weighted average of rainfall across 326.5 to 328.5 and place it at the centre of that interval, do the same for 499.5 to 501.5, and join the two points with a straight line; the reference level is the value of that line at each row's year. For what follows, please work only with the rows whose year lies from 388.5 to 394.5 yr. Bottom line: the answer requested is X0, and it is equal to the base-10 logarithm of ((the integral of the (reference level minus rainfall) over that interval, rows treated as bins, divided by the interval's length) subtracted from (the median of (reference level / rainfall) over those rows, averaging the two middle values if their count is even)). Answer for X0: 0.2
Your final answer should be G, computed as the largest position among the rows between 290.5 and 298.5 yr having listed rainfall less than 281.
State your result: 298.0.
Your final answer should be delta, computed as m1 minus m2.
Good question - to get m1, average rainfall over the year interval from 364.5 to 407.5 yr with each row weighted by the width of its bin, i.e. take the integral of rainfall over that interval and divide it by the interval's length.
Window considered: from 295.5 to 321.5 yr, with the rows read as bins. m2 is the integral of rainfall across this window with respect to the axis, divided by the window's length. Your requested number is 54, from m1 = 233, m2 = 179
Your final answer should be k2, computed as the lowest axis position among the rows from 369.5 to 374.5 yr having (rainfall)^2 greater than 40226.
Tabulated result 370.0 yr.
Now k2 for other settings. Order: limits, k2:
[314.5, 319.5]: 315.0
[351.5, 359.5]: 352.0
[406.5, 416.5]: 407.0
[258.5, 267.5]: 260.0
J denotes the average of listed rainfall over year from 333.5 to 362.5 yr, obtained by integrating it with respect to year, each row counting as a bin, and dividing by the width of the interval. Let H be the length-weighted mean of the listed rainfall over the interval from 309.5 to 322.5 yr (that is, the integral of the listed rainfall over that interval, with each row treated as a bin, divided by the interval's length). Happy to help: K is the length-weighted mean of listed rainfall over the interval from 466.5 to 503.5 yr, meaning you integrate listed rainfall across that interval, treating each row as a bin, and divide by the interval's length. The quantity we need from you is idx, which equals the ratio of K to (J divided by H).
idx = 324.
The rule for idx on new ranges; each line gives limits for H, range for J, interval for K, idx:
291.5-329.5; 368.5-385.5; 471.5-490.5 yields 253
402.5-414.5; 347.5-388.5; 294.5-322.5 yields 224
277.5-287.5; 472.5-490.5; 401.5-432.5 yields 129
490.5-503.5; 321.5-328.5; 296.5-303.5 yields 207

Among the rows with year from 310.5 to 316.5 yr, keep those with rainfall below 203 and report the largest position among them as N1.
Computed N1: 315.0 yr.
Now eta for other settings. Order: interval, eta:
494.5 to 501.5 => 495.0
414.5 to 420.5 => 415.0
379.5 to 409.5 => 388.0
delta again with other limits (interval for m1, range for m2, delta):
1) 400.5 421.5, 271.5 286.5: 122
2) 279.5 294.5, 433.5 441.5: -133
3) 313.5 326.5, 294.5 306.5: 57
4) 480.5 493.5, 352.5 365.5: 158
